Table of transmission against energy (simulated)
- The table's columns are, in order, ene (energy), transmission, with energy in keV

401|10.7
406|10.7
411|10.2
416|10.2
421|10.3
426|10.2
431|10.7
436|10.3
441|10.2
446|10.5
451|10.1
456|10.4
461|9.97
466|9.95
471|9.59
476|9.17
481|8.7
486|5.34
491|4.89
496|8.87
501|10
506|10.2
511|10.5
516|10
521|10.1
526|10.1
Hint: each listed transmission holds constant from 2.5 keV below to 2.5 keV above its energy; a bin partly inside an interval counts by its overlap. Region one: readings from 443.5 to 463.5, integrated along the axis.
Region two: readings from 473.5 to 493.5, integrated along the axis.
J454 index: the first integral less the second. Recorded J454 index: 64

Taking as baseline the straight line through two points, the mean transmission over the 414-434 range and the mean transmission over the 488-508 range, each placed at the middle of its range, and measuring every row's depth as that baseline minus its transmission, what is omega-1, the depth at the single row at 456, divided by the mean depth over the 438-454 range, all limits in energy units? 1.8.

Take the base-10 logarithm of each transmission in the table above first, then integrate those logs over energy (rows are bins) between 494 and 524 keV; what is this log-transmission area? 29.9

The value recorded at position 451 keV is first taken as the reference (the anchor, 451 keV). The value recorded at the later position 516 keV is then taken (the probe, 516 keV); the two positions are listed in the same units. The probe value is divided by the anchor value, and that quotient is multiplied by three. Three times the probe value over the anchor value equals 3.0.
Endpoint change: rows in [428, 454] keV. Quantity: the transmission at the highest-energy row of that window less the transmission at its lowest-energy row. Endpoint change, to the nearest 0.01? -0.60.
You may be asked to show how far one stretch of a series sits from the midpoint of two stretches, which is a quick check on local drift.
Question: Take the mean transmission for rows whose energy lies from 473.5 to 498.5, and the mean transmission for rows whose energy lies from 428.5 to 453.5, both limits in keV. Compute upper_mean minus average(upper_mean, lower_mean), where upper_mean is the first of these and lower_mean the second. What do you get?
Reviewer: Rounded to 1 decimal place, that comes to -1.5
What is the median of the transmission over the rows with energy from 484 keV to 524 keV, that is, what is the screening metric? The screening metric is 10.0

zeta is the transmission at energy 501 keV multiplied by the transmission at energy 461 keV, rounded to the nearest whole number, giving 100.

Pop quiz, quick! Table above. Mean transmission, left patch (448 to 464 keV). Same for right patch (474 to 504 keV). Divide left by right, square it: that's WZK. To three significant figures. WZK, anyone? 1.68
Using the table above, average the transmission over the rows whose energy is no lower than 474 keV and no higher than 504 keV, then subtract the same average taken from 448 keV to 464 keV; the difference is -2.3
